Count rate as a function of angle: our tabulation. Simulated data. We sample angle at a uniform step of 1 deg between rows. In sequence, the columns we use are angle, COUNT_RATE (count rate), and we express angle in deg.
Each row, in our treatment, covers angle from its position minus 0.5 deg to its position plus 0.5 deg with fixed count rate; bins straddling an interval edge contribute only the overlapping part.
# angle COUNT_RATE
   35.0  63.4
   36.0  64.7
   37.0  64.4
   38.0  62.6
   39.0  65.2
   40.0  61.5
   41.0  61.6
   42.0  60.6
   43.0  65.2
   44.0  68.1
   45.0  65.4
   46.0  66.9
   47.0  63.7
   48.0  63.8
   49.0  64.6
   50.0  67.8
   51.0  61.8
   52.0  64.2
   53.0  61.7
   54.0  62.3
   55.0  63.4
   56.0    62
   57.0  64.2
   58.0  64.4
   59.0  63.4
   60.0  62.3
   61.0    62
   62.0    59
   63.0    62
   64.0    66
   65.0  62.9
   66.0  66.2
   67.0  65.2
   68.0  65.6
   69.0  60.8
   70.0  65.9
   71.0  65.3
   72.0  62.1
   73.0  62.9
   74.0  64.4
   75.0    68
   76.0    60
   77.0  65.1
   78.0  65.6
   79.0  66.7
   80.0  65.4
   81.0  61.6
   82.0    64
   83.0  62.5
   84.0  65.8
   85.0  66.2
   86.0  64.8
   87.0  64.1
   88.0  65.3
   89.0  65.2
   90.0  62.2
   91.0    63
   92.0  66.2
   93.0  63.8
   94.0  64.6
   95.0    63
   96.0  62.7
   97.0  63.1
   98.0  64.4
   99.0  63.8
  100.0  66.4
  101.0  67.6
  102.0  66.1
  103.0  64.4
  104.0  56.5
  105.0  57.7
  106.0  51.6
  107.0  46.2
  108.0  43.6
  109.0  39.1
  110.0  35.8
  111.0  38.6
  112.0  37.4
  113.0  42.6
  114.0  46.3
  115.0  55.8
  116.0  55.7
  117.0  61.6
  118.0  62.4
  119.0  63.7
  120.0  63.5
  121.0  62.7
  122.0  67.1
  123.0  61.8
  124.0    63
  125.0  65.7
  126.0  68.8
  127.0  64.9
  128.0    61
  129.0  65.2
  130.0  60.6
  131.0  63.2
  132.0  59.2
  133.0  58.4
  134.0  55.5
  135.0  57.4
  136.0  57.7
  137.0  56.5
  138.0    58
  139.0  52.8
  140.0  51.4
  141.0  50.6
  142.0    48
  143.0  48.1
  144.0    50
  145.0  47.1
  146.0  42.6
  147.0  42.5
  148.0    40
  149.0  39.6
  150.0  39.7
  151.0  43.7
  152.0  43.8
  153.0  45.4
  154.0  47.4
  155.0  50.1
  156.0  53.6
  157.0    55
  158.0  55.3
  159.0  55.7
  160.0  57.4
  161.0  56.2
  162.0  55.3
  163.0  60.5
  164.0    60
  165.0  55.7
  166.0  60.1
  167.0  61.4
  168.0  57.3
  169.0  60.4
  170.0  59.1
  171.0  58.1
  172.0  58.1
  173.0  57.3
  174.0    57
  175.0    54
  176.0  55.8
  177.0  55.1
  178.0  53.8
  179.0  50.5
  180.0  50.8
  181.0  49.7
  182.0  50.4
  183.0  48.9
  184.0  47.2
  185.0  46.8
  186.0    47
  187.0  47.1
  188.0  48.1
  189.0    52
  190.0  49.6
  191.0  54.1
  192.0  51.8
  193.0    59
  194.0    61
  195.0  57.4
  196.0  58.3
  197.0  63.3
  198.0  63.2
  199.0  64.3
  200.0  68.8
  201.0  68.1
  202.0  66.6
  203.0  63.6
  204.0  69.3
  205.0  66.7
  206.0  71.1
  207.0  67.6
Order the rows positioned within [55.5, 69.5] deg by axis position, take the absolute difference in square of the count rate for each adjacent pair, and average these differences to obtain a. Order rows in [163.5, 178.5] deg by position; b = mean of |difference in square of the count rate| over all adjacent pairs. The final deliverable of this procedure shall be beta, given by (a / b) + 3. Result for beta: 4.18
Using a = 266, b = 226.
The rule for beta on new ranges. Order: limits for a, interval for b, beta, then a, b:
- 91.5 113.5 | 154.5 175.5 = 4.23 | 273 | 222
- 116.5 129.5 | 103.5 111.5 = 4.00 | 342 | 342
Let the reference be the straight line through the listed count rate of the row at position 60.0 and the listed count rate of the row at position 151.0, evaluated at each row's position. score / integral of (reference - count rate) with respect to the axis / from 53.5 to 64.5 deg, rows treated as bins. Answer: -3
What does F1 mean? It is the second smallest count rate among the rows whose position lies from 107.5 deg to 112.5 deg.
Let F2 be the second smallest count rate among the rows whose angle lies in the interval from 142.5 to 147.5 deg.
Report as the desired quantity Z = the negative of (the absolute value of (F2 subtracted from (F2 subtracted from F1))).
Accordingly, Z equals -48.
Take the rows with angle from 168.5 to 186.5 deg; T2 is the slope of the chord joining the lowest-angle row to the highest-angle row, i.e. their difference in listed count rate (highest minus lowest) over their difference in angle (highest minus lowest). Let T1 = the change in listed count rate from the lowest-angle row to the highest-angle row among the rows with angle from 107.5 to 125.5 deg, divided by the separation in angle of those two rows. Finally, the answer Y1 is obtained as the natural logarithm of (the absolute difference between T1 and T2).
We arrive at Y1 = 0.7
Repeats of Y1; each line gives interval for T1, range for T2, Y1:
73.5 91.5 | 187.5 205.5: 0.2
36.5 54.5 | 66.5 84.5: -1.8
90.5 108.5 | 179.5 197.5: 0.6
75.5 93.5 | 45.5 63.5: -0.7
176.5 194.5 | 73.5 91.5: -0.8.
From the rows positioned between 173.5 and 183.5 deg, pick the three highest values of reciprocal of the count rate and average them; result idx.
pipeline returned 0.0201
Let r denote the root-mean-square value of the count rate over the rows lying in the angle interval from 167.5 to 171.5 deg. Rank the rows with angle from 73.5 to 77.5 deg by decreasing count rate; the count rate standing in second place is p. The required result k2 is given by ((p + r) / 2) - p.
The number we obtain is -3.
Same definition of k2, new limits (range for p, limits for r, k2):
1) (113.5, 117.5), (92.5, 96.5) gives 4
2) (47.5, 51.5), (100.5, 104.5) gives 0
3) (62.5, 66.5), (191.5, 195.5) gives -4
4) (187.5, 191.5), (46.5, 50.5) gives 6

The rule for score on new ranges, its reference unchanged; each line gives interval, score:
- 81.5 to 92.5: -85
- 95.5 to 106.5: -91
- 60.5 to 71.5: -29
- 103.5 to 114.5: 80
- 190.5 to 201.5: -290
